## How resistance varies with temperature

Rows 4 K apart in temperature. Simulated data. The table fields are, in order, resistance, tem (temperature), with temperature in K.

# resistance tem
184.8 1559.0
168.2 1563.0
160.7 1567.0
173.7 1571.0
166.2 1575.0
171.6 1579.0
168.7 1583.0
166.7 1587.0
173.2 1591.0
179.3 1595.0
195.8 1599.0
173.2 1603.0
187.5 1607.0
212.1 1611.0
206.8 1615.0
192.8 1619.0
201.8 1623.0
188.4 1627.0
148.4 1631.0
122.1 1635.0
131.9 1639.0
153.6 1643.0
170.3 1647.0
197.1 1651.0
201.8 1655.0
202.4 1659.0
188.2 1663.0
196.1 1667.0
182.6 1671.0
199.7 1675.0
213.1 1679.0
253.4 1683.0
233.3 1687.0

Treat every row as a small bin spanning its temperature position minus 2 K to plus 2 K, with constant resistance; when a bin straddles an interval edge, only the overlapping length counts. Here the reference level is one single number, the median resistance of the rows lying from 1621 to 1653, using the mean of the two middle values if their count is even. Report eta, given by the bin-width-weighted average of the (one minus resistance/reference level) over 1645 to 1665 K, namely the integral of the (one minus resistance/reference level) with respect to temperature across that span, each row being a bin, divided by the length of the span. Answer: -0.19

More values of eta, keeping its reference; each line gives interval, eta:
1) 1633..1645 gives 0.16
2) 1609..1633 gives -0.18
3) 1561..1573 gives -0.03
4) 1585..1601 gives -0.10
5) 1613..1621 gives -0.23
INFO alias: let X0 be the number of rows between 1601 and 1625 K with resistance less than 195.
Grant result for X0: 3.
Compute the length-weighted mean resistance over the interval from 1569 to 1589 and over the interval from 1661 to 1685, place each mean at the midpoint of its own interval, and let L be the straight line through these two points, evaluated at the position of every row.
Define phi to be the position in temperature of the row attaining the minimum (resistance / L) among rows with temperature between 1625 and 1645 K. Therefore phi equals 1635.0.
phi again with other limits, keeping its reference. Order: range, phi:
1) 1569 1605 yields 1587.0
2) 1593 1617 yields 1603.0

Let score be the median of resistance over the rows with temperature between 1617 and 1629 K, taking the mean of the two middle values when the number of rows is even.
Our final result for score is 193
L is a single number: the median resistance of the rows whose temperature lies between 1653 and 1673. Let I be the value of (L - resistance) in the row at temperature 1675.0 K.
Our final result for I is -4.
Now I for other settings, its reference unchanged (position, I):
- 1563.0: 28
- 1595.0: 17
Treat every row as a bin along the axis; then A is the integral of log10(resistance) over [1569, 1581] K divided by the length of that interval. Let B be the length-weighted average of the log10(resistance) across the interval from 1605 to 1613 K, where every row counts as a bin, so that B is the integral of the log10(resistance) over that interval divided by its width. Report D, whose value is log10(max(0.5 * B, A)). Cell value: 0.349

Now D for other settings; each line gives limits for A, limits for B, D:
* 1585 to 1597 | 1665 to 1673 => 0.350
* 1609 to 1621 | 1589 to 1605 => 0.363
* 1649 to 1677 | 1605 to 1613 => 0.360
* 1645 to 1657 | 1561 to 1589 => 0.357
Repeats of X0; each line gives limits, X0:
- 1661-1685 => 2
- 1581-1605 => 5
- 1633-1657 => 4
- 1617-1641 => 5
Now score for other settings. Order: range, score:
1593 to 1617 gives 192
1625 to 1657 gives 162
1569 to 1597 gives 172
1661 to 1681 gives 196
